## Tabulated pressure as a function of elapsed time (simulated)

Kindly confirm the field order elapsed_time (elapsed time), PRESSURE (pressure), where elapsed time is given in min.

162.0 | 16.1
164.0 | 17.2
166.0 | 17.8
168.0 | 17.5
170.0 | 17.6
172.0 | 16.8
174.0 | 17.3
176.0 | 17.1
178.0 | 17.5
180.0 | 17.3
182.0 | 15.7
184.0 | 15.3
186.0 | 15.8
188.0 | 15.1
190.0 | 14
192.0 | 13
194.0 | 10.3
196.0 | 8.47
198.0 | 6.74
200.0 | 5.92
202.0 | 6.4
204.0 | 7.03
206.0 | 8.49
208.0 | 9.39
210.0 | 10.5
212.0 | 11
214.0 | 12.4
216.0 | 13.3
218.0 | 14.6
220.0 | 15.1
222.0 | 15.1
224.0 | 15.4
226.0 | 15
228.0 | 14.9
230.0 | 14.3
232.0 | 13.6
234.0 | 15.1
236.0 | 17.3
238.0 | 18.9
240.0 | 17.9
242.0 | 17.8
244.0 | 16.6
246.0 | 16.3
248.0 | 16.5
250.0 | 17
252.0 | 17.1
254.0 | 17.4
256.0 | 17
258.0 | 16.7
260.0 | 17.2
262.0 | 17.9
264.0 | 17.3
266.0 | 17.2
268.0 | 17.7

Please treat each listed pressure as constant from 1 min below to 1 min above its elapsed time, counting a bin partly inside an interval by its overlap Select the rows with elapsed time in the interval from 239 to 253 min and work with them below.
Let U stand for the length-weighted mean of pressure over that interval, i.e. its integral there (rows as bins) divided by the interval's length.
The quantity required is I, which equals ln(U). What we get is 2.83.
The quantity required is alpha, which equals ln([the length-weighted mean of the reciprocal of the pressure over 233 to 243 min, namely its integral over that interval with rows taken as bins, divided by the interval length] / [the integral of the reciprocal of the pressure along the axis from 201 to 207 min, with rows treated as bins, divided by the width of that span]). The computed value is -0.88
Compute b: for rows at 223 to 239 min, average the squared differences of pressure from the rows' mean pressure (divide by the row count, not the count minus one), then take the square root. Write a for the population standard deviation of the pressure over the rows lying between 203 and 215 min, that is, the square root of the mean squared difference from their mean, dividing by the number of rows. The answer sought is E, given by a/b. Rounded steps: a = 1.74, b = 1.6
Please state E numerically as 1.1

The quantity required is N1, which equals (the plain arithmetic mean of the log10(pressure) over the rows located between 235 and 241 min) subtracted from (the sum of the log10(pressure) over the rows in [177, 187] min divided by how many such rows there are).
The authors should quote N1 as -0.04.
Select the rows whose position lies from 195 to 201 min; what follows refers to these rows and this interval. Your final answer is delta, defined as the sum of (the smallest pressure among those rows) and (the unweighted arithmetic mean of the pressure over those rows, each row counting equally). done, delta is 13.0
